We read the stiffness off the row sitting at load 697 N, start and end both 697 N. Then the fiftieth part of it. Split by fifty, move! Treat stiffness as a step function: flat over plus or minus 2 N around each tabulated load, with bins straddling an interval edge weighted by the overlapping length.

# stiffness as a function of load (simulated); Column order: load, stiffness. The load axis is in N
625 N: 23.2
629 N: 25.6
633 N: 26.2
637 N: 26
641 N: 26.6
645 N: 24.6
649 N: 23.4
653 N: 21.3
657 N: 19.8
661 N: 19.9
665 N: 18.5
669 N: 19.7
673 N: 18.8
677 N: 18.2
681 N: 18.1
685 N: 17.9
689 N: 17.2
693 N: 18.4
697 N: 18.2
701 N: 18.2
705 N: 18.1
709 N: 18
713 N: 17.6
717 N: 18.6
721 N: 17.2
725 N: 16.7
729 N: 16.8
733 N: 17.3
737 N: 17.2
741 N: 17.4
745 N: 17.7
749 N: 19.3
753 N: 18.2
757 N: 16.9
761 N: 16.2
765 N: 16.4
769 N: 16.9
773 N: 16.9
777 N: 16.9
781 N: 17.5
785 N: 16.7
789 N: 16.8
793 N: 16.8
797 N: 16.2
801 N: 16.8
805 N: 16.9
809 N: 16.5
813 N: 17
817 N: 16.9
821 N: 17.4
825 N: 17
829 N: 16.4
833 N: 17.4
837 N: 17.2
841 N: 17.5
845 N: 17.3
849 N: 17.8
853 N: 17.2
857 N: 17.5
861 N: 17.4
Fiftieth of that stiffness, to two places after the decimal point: 0.36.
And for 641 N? 0.53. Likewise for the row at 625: 0.46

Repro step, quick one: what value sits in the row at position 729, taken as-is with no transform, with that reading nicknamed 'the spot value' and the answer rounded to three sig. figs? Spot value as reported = 16.8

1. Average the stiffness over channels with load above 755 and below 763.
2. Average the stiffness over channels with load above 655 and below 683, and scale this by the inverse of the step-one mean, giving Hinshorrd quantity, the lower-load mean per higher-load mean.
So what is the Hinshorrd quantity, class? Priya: 1.15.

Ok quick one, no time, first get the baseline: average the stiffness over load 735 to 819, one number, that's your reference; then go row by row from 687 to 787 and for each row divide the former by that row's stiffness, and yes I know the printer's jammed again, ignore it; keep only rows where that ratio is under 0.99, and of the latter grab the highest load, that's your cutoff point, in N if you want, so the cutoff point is 781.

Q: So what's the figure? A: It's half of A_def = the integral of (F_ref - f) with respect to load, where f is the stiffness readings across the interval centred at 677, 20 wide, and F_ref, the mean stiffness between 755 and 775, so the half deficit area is -19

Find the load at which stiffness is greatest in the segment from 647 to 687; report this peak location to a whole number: 649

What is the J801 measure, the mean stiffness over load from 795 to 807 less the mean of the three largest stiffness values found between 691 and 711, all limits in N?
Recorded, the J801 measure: -1.6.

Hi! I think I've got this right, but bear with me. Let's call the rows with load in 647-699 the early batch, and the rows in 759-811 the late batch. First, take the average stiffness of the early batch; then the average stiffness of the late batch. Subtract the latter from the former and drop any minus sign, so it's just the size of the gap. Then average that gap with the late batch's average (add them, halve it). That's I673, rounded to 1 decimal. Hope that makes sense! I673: 9.6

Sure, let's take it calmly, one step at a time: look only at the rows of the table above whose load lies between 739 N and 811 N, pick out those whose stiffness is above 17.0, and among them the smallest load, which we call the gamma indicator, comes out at 741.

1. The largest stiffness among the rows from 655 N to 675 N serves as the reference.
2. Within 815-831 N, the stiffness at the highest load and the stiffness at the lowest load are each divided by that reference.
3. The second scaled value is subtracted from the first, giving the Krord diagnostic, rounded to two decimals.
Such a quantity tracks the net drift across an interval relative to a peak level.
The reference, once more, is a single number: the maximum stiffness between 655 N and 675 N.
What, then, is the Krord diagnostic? -0.03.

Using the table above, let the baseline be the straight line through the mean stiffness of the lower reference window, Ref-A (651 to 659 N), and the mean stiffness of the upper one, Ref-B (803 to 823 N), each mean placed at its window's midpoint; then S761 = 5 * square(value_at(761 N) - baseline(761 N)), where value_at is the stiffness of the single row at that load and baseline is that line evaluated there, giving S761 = 19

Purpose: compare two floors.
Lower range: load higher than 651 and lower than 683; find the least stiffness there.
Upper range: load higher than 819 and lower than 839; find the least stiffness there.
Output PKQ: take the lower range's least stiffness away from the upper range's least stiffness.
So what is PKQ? -1.7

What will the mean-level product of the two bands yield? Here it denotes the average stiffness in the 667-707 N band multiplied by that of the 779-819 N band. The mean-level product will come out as 307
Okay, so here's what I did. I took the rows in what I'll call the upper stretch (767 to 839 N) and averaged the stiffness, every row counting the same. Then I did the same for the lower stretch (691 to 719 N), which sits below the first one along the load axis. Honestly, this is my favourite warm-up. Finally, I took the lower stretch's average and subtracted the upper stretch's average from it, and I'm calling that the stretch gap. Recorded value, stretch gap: 1.3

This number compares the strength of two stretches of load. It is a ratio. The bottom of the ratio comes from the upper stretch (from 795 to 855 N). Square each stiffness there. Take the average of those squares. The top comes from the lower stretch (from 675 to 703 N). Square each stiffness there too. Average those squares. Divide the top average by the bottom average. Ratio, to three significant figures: 1.12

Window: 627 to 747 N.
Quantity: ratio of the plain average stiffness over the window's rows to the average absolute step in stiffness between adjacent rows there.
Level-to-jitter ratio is 29.2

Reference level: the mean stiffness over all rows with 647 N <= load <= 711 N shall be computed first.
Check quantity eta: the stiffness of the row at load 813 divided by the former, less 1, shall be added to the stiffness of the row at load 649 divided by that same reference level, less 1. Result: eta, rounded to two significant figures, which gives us 0.13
